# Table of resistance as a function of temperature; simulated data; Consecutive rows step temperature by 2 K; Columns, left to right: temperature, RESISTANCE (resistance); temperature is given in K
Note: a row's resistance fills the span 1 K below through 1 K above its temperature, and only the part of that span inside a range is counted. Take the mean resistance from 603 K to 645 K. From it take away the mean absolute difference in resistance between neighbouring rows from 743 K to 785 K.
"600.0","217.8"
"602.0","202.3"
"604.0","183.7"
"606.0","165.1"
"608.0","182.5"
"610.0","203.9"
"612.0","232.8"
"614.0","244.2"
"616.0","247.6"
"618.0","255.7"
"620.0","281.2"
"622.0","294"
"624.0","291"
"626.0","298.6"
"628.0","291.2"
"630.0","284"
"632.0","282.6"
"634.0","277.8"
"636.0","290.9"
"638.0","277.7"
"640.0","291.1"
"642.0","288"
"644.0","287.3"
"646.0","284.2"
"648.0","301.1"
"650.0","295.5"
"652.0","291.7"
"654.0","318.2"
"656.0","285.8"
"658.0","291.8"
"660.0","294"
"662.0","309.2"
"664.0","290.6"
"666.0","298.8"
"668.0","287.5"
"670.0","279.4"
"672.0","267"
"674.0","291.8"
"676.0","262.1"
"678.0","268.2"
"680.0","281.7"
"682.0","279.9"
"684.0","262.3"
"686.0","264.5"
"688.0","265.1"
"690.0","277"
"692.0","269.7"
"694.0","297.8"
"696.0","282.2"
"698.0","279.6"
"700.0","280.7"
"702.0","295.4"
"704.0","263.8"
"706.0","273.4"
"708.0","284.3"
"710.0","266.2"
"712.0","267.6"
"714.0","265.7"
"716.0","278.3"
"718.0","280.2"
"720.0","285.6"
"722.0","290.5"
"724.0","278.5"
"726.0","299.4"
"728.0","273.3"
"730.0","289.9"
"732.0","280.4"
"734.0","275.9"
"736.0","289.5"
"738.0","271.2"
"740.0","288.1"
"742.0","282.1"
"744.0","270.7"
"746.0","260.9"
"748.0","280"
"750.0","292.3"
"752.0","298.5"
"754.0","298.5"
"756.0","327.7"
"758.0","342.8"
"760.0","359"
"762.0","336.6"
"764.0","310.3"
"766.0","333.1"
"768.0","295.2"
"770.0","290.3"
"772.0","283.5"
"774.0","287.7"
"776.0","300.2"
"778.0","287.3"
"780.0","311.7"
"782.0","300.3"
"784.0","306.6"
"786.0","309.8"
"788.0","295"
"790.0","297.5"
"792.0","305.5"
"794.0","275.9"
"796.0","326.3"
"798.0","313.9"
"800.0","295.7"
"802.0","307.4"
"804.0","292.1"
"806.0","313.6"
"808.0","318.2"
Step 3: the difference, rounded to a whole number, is 245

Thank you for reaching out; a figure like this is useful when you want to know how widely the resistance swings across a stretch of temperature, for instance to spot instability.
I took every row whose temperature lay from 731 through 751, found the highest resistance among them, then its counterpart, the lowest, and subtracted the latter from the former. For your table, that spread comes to 31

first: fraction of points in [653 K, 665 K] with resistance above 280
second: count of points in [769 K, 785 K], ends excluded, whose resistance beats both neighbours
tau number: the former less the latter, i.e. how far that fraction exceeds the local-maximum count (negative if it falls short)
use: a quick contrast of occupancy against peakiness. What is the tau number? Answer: -1.0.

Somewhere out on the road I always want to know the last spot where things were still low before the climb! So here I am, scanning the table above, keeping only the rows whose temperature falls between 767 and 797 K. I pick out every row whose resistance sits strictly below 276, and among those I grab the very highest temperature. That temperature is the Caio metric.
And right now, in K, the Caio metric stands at 794.0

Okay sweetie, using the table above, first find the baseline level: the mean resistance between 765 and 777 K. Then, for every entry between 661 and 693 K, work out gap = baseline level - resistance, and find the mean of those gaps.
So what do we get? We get 20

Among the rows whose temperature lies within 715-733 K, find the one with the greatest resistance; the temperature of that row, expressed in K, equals 726.0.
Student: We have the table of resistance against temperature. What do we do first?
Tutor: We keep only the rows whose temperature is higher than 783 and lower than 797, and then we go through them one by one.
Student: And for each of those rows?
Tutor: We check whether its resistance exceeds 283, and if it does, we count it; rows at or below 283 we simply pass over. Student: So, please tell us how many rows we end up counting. 6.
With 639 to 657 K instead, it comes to 9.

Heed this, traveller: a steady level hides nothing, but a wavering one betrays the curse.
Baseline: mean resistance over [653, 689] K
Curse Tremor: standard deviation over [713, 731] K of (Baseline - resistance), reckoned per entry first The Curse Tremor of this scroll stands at 10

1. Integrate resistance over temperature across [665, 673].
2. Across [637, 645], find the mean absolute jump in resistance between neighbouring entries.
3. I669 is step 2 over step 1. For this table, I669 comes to 0.0025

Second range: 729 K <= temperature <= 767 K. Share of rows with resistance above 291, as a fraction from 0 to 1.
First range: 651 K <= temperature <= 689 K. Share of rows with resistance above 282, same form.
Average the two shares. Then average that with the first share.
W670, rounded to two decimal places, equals 0.51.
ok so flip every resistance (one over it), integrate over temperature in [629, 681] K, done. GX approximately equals 0.181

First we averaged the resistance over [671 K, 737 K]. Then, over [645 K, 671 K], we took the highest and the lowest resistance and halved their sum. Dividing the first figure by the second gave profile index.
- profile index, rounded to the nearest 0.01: 0.93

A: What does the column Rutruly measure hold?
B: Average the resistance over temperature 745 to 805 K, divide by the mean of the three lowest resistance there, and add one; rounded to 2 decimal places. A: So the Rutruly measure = 2.12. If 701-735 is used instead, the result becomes 2.05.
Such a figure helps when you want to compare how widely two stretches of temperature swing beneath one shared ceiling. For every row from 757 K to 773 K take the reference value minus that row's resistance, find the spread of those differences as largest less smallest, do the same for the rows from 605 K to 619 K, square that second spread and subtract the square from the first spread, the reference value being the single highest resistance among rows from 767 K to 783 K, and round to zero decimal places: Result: -8133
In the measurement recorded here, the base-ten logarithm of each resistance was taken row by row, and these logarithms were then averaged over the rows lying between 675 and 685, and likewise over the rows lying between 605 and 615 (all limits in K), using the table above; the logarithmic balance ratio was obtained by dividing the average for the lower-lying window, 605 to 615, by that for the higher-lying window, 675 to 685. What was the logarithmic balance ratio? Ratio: 0.95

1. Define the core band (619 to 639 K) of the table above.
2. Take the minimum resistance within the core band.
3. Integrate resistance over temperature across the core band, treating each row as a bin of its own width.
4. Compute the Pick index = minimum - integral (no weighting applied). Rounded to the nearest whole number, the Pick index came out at -5460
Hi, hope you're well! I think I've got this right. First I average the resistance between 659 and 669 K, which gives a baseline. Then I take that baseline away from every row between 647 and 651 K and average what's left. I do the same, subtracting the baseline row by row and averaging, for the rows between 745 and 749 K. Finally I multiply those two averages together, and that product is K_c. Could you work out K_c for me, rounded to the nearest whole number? -58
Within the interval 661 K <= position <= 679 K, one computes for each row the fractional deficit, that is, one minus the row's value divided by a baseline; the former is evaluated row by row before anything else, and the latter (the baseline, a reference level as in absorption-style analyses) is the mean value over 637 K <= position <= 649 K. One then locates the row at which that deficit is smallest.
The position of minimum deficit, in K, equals 662.0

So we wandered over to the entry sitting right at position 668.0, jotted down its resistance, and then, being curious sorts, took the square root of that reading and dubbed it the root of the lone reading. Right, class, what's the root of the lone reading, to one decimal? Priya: 17.0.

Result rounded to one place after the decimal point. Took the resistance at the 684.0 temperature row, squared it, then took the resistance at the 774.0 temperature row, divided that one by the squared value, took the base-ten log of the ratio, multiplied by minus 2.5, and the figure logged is 5.9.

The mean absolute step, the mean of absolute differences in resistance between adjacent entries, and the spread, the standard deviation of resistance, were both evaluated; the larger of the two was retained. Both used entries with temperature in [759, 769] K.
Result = 27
